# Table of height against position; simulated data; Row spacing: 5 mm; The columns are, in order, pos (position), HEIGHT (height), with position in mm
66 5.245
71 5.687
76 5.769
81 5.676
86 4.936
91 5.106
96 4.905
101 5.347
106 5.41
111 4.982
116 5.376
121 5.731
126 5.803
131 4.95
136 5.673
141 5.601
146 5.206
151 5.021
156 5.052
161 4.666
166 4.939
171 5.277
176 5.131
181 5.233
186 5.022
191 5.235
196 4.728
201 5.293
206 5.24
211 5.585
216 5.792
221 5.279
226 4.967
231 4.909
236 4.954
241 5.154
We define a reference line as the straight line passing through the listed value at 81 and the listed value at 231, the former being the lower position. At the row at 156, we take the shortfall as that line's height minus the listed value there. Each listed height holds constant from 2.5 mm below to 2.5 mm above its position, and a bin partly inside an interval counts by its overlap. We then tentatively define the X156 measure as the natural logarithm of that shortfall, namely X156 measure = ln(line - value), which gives -1.4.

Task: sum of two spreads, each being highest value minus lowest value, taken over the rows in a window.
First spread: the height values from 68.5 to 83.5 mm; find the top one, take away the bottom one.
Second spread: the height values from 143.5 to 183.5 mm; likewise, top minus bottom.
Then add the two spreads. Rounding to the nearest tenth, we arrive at 0.7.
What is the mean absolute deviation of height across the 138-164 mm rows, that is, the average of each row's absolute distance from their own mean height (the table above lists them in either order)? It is 0.235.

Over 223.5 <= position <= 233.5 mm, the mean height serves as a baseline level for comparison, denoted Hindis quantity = 4.9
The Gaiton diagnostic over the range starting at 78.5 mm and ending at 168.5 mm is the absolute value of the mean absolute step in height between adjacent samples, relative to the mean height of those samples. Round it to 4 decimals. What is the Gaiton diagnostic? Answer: 0.0649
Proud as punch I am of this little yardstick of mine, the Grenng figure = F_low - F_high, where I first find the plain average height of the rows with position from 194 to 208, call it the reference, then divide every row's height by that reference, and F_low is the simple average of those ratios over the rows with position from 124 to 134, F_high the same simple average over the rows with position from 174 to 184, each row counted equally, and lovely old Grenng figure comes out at 0.038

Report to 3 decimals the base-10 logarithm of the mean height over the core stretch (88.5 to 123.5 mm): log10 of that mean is 0.721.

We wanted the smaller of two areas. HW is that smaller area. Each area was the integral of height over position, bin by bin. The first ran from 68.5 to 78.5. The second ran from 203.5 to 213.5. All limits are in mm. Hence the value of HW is 54.1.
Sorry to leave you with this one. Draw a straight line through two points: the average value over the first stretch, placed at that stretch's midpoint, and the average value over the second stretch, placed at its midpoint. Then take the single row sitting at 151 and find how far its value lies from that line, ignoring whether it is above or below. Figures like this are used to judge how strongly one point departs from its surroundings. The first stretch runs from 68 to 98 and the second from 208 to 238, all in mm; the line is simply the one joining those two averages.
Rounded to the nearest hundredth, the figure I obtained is 0.28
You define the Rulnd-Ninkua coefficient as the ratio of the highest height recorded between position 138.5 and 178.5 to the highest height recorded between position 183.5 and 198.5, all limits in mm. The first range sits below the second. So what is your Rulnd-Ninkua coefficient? 1.07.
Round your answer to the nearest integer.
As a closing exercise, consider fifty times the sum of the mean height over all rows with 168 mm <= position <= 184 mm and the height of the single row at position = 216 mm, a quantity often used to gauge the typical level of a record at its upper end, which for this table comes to 550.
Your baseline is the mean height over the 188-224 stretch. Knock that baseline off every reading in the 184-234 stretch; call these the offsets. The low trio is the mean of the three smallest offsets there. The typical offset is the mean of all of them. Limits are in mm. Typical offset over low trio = 0.2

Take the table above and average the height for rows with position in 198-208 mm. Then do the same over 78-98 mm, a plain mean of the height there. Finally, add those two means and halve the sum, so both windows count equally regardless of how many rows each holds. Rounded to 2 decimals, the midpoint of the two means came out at 5.21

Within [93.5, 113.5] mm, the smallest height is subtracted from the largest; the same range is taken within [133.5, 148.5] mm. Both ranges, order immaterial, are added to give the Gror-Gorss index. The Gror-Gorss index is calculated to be 0.97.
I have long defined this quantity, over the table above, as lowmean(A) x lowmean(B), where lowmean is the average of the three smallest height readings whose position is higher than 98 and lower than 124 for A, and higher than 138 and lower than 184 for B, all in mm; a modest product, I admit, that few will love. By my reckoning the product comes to 25.5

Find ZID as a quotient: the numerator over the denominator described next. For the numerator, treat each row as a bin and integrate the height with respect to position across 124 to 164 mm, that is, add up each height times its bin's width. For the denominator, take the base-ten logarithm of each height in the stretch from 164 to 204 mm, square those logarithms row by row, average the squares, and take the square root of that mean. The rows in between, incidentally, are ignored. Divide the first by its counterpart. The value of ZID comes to 296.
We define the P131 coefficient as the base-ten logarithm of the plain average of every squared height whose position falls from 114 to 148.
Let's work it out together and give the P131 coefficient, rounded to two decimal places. 1.48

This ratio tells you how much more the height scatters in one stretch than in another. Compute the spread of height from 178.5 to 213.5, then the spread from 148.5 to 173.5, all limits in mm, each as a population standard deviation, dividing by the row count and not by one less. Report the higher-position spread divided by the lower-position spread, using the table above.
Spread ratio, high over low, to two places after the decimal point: 1.23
